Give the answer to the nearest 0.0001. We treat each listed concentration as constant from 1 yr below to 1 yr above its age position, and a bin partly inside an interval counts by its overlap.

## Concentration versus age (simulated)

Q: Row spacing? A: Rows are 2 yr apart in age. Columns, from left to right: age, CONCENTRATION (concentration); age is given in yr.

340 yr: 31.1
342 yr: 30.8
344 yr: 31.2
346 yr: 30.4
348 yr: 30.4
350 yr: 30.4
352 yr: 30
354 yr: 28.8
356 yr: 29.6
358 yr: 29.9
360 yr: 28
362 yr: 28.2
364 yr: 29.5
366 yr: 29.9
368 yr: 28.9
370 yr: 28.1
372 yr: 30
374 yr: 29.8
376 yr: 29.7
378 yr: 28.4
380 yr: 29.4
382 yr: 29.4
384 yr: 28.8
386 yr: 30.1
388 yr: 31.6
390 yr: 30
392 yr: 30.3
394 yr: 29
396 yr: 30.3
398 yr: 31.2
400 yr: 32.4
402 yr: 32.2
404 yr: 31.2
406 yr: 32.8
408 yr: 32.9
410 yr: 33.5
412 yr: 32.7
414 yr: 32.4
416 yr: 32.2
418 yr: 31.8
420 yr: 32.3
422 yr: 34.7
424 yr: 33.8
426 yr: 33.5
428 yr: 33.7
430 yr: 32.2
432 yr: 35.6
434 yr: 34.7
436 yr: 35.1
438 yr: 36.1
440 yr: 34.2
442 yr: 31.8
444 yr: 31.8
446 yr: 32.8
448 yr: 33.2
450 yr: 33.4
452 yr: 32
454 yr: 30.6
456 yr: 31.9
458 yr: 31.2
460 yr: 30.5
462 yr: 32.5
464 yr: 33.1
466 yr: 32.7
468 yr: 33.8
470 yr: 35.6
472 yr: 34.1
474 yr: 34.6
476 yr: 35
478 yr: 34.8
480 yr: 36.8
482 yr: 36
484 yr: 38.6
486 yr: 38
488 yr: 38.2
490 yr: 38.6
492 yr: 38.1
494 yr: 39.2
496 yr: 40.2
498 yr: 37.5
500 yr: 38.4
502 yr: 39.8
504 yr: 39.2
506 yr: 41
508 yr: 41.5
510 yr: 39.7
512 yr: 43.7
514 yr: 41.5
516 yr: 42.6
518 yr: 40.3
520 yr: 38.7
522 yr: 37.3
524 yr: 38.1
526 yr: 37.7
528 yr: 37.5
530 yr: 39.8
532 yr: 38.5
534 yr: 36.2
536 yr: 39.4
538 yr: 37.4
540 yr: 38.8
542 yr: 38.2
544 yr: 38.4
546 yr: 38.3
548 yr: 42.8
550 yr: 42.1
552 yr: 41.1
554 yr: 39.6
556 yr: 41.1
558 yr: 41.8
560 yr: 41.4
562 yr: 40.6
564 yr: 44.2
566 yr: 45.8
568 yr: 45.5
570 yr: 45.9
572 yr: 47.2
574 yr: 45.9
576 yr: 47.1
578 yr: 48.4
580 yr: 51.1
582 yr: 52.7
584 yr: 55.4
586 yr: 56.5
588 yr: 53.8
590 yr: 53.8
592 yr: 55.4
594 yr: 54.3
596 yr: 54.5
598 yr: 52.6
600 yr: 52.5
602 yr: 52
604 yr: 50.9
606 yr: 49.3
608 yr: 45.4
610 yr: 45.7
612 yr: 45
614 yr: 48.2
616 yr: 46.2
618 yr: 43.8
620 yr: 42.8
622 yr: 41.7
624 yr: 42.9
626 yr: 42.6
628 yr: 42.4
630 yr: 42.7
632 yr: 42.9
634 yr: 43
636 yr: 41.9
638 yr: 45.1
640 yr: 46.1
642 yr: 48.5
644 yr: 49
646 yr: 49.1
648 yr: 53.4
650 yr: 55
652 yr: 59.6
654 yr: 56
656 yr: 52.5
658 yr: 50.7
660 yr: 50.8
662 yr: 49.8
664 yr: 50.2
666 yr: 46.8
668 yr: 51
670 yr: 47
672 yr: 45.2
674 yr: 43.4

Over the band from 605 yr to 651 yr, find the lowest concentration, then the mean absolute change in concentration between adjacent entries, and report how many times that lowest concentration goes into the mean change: 0.0339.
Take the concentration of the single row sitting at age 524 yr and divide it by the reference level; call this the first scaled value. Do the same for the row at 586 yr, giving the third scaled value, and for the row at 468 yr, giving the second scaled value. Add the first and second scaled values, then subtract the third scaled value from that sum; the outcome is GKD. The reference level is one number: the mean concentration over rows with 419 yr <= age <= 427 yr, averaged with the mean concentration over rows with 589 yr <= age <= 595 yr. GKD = 0.3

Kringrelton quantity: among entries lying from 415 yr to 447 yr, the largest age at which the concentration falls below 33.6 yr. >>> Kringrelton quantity 446 yr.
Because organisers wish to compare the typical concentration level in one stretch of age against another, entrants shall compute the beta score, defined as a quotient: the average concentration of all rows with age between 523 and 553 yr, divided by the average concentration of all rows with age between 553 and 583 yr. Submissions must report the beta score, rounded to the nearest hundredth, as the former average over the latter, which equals 0.86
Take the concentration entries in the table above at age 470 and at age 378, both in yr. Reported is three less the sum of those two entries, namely -61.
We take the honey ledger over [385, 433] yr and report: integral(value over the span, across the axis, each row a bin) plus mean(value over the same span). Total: 1577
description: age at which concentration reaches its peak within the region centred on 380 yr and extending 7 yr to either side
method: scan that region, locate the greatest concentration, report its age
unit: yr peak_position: 386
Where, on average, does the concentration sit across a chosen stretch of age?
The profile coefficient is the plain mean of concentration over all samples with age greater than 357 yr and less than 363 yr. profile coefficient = 29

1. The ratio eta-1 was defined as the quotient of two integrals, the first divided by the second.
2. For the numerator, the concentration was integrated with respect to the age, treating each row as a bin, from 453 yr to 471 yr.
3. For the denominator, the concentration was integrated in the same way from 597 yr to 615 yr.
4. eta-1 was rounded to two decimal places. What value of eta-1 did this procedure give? 0.66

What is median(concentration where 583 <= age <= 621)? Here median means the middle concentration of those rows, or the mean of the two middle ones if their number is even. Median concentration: 52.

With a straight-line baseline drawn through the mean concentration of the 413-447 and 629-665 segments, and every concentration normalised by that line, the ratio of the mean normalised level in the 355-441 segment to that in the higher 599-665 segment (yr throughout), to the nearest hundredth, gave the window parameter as 1.02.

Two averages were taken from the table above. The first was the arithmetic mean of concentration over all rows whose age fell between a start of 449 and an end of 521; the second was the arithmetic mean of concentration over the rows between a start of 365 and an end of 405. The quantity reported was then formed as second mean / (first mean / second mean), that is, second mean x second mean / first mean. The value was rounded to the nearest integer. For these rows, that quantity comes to 25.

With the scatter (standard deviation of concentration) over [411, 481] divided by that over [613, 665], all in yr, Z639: 0.31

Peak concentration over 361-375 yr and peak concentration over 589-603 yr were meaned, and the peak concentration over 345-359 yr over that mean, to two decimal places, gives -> 0.71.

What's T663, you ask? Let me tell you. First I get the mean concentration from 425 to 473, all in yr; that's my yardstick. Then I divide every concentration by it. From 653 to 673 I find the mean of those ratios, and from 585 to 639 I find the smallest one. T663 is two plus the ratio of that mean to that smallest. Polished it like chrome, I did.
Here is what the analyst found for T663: 3.20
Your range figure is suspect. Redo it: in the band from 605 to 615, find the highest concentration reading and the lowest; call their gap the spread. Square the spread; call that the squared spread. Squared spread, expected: 18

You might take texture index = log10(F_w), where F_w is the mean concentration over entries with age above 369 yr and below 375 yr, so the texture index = 1.47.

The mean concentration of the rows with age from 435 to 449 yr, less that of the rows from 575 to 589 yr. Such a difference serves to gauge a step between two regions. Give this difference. -19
